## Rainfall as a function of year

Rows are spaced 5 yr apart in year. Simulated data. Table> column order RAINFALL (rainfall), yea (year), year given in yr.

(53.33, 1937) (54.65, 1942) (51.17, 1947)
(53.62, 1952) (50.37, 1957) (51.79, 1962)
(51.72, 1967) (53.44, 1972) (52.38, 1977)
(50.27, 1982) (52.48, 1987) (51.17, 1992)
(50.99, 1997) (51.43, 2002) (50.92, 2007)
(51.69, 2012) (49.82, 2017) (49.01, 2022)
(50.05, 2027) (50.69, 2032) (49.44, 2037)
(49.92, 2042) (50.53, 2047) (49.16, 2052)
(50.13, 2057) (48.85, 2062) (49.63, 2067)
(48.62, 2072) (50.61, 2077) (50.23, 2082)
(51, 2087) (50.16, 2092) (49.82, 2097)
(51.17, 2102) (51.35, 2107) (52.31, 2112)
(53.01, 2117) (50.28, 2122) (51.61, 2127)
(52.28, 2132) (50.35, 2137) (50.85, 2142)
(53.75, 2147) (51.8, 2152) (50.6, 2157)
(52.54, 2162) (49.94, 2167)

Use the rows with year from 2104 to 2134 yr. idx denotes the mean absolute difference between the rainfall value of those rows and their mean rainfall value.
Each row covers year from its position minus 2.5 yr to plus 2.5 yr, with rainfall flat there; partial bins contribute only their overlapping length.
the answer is 0.73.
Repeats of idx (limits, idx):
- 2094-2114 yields 0.67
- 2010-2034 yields 0.75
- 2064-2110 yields 0.66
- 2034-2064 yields 0.52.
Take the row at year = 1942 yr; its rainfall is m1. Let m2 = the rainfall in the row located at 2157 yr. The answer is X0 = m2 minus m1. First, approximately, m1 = 54.65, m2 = 50.6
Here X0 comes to -4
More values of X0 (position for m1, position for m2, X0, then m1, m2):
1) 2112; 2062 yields -3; 52.31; 48.85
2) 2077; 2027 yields -1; 50.61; 50.05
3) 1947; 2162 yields 1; 51.17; 52.54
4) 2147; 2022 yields -5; 53.75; 49.01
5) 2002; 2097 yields -2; 51.43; 49.82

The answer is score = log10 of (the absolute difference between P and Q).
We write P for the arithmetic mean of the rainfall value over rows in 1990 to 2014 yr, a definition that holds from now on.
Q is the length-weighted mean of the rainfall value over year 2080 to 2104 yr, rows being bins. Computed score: -0.1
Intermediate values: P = 51.2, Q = 50.47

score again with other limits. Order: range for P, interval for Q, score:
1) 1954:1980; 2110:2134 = -1.2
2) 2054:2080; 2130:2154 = 0.3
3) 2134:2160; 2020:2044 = 0.2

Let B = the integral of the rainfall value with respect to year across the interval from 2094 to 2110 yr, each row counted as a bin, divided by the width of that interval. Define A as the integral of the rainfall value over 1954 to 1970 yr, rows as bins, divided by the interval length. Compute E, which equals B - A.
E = -0.6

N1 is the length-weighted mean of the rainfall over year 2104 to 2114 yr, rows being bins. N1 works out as 51.8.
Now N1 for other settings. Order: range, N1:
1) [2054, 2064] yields 49.5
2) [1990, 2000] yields 51.1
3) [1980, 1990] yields 51.4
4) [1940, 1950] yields 52.9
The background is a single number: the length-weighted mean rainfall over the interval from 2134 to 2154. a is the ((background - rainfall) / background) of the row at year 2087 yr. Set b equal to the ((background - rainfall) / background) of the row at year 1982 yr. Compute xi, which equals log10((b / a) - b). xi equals 0.30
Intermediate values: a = 0.01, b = 0.028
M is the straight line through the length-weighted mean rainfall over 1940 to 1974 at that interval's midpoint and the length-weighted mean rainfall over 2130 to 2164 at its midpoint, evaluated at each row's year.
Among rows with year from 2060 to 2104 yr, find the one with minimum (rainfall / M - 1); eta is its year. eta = 2072 yr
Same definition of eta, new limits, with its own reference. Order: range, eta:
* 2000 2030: 2022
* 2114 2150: 2122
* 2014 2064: 2062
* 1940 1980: 1957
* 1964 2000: 1982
